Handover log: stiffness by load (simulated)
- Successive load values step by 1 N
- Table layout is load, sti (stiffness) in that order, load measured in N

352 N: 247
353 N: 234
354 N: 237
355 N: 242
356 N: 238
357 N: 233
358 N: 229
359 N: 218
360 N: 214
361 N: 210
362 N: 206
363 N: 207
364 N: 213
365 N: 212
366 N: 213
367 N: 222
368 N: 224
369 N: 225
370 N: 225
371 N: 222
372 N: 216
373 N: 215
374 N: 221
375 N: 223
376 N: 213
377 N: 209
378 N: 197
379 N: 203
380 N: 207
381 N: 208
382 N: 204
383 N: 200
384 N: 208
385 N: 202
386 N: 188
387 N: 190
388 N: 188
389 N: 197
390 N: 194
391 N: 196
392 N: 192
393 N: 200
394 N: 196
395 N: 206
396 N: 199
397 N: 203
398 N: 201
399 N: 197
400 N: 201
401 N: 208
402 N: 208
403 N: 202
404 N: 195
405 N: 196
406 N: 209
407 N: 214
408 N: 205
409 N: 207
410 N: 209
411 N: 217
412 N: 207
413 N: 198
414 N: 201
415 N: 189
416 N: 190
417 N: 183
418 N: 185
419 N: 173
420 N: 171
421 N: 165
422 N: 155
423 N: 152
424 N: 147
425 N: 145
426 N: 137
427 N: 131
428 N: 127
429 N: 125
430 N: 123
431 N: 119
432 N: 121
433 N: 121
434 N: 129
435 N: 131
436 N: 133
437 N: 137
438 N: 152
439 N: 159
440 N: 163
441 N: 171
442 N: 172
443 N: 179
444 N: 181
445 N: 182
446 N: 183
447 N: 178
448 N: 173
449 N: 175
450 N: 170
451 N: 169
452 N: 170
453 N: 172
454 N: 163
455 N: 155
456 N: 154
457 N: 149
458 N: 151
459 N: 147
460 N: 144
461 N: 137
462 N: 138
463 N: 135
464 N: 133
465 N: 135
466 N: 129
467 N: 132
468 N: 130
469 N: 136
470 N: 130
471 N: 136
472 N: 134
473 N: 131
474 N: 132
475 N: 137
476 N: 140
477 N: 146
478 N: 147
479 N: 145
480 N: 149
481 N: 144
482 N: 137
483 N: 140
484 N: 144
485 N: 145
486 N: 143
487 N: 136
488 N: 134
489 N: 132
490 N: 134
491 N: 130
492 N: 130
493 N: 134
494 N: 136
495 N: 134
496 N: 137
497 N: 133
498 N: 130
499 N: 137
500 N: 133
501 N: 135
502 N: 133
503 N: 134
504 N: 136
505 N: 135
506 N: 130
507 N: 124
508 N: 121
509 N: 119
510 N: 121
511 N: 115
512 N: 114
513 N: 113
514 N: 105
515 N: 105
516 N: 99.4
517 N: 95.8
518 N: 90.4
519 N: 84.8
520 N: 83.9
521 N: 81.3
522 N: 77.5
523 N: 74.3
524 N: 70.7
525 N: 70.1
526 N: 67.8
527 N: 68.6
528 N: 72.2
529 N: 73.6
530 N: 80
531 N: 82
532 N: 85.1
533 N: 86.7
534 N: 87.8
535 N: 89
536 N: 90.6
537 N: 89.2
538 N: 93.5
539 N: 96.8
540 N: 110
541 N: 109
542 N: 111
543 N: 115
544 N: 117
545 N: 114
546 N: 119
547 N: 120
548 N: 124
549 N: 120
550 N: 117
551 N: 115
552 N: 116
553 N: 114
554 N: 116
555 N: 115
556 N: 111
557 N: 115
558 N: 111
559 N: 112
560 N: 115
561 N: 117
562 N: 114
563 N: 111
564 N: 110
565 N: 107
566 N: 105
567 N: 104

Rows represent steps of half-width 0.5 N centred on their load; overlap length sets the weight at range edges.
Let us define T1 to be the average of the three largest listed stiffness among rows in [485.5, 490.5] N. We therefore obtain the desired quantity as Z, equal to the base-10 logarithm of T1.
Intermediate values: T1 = 138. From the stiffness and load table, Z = 2.14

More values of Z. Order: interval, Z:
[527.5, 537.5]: 1.95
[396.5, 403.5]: 2.31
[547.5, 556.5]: 2.08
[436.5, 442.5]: 2.23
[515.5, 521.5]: 1.98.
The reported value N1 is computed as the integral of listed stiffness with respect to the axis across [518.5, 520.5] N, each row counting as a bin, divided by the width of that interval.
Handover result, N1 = 84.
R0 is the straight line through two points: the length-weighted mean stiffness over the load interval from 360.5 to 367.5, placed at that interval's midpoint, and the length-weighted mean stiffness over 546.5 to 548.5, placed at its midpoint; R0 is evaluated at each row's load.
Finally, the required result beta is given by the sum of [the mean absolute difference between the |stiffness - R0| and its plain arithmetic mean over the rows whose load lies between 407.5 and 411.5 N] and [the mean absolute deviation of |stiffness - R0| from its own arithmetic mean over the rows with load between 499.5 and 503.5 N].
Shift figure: 5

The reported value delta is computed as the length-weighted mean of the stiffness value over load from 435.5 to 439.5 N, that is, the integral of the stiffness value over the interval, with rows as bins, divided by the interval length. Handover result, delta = 145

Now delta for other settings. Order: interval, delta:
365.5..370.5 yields 222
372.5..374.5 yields 218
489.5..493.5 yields 132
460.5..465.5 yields 136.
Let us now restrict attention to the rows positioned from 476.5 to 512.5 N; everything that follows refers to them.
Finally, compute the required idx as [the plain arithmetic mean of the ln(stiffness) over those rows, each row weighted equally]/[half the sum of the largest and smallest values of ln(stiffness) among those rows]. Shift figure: 1.01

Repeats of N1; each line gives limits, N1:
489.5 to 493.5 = 132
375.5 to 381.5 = 206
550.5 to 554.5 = 115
